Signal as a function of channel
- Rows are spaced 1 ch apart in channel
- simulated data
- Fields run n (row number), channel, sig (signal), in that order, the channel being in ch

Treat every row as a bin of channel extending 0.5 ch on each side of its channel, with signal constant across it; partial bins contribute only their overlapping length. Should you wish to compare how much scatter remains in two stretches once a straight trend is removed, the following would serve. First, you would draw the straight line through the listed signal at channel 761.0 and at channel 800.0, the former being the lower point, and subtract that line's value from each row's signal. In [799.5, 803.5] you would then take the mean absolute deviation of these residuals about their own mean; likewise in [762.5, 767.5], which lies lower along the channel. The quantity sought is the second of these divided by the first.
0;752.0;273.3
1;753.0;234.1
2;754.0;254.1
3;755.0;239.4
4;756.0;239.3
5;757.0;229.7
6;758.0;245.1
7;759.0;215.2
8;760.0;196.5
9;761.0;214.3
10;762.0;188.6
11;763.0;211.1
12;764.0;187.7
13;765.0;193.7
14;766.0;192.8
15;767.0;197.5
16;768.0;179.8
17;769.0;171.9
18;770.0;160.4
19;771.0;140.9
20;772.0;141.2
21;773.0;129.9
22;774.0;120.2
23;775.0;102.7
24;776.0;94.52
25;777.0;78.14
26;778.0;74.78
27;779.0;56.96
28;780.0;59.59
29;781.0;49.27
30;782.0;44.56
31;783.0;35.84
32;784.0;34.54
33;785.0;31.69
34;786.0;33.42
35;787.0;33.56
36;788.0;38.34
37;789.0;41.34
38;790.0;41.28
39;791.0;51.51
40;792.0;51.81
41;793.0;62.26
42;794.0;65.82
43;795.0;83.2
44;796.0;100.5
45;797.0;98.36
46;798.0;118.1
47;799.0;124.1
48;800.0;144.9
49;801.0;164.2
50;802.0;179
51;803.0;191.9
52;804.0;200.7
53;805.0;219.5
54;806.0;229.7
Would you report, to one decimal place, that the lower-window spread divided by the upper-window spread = 0.4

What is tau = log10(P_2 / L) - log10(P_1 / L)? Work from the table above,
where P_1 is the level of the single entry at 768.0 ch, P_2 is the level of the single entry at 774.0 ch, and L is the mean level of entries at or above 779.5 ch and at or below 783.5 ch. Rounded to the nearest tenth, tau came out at -0.2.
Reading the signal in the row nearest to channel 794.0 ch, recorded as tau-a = 65.82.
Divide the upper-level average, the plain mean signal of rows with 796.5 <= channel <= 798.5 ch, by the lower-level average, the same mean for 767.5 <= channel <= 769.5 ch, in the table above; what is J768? 0.62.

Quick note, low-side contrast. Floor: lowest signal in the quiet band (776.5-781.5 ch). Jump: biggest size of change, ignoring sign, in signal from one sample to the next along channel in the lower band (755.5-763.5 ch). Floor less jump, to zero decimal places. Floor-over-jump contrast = 19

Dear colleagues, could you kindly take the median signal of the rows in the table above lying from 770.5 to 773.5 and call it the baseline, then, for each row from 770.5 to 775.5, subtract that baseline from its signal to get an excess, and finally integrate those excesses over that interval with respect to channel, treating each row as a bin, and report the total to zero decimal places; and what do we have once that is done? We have -70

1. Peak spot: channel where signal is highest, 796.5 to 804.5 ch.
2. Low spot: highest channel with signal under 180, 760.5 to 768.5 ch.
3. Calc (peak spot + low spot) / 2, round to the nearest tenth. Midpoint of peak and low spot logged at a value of 786.0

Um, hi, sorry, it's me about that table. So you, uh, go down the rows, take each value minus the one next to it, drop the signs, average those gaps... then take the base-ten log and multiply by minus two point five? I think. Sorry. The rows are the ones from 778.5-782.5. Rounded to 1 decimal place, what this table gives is -1.9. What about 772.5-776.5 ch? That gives -2.7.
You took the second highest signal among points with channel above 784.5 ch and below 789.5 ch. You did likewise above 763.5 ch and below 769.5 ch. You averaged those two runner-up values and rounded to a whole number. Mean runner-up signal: 116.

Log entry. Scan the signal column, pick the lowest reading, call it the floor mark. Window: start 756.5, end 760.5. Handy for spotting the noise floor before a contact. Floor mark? 196.5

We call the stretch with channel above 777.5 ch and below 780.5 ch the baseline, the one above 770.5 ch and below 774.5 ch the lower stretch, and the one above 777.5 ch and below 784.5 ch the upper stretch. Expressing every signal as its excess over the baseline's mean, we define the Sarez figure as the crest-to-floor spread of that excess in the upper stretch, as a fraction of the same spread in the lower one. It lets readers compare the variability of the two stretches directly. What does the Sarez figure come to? 1.9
